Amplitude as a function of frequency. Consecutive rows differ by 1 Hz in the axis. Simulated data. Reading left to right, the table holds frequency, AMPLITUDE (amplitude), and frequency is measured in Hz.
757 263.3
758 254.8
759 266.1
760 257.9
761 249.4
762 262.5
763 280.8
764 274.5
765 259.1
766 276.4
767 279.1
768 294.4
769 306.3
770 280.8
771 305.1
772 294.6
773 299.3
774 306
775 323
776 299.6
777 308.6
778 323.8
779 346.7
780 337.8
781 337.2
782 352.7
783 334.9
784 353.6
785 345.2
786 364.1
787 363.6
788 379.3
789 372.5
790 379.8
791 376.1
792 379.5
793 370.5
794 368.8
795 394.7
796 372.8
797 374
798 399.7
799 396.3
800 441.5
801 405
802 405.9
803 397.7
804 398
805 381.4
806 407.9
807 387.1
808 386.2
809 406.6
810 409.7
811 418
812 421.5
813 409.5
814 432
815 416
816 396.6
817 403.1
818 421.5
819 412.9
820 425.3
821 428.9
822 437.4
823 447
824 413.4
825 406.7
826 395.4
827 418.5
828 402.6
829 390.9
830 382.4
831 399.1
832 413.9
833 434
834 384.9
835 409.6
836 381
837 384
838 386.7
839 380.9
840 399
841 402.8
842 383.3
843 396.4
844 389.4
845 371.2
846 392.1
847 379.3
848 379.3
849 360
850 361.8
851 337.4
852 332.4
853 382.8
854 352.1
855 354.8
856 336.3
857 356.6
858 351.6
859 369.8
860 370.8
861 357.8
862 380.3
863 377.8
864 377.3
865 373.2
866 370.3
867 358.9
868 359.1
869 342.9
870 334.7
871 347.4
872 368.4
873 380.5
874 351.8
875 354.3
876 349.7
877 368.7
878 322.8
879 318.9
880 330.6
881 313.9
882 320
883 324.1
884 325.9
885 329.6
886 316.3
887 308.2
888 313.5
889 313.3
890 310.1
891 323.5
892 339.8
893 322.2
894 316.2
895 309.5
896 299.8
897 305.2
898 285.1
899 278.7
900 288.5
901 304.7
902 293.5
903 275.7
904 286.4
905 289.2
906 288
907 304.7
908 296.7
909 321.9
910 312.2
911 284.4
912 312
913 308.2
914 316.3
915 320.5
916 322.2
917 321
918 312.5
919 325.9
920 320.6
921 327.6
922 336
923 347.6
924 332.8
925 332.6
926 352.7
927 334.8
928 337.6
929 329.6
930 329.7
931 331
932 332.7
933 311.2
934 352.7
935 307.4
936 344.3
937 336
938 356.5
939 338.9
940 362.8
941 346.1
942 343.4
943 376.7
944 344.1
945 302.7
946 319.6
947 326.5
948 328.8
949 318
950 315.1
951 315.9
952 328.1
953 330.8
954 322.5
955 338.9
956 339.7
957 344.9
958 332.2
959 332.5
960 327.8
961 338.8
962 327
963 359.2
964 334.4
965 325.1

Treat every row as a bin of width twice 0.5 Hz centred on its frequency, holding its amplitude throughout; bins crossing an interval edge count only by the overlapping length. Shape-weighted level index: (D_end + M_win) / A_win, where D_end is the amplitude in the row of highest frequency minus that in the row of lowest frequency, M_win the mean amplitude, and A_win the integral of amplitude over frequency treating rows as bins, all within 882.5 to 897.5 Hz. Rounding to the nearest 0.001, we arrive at 0.063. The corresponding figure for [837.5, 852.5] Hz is 0.057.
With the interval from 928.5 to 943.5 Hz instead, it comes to 0.076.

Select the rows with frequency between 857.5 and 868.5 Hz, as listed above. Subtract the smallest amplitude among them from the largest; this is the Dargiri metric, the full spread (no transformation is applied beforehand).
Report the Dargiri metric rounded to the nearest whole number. 29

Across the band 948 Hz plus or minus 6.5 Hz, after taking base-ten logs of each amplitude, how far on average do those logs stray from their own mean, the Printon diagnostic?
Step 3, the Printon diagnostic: 0.0161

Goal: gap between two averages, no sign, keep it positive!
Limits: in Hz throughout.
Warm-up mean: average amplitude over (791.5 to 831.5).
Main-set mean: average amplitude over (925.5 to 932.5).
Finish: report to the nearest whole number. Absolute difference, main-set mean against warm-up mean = 69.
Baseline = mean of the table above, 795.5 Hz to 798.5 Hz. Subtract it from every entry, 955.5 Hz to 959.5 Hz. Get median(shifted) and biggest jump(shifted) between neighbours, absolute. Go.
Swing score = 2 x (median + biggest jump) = -67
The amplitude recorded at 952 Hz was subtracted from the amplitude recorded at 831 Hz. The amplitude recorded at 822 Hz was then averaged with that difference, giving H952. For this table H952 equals 254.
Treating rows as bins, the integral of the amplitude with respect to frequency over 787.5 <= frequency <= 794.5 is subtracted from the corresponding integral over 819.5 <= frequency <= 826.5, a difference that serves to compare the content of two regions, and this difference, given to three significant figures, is 328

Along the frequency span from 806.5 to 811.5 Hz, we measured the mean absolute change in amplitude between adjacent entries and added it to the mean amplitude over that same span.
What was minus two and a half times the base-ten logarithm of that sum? -6.53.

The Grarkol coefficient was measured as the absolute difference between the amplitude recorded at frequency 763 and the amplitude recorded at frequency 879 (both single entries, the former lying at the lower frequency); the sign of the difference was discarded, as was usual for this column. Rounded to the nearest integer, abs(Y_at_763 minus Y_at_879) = 38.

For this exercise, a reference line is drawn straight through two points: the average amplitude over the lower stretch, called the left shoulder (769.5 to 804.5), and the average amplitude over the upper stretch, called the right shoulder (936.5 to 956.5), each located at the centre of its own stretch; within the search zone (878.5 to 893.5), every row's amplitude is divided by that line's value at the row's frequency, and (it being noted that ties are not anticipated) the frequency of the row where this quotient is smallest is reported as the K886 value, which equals 887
